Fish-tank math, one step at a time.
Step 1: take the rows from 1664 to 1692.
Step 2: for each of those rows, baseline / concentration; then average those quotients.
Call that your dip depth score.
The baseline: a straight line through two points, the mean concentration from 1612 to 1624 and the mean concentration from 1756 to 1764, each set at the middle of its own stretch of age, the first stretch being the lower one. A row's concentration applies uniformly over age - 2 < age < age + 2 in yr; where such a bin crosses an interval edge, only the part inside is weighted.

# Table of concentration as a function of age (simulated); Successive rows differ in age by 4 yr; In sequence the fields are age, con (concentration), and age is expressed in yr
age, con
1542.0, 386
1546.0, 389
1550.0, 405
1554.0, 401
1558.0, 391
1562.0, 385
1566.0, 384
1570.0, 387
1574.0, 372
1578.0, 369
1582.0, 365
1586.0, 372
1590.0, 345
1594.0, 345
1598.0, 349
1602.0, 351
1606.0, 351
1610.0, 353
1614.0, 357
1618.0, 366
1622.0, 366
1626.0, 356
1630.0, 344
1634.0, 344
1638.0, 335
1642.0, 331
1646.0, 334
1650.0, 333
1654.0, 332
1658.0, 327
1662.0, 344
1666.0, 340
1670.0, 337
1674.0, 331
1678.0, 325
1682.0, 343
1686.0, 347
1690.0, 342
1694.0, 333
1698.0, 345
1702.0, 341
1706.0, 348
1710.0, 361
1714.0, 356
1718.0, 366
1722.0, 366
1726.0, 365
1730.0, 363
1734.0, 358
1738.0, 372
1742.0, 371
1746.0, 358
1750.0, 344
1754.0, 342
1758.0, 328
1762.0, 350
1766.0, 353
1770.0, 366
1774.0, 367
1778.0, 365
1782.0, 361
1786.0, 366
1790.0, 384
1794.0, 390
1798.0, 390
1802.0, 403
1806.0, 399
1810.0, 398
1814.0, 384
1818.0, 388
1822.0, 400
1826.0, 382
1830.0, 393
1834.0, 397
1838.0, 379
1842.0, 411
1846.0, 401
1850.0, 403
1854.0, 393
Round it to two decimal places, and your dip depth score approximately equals 1.04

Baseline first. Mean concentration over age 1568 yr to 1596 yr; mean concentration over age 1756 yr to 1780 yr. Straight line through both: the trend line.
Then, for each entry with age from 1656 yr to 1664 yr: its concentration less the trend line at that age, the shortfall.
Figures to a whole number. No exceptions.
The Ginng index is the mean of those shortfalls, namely -25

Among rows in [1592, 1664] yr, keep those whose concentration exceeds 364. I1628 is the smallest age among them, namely 1618.0 yr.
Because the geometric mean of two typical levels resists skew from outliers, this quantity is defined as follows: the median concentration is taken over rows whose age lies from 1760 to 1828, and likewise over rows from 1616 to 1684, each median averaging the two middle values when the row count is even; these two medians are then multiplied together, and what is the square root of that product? 360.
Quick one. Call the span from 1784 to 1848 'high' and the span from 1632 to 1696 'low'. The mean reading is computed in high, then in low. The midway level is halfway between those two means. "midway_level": 364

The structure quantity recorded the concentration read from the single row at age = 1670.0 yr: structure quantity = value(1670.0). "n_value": 337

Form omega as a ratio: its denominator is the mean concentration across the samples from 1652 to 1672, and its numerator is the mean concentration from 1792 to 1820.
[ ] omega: 1.17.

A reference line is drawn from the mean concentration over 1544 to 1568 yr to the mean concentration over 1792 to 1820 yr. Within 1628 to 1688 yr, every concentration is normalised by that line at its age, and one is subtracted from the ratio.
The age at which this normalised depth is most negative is 1678.0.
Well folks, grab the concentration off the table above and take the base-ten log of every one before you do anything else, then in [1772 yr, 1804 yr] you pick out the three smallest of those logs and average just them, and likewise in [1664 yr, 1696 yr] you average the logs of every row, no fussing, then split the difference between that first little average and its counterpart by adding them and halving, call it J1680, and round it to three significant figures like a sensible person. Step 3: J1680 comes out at 2.54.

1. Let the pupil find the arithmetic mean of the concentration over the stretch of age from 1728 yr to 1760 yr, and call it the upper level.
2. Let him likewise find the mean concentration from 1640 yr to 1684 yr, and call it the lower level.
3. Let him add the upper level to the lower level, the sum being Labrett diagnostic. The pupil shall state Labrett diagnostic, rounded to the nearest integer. 689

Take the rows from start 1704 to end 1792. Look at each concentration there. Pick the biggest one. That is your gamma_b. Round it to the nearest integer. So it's 384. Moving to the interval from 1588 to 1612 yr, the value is 353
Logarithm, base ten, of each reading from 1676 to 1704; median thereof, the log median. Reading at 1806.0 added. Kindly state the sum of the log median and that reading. 402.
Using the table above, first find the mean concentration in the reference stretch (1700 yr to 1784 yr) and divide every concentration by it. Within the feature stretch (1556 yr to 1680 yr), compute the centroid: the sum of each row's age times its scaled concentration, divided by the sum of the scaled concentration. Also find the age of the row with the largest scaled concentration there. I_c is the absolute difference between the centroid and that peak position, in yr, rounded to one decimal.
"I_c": 58.3 yr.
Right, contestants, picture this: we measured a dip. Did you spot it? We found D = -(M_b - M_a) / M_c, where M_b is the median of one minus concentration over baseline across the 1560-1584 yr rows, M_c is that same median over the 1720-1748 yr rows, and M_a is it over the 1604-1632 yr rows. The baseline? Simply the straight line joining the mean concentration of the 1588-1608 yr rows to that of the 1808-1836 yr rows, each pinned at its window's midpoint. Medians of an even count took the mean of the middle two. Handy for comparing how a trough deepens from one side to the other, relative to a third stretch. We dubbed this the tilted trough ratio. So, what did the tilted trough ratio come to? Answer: 4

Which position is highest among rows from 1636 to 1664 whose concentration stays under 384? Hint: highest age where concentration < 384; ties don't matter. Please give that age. 1662.0 yr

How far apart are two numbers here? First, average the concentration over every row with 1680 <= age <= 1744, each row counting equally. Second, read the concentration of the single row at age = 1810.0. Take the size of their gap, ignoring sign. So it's 43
